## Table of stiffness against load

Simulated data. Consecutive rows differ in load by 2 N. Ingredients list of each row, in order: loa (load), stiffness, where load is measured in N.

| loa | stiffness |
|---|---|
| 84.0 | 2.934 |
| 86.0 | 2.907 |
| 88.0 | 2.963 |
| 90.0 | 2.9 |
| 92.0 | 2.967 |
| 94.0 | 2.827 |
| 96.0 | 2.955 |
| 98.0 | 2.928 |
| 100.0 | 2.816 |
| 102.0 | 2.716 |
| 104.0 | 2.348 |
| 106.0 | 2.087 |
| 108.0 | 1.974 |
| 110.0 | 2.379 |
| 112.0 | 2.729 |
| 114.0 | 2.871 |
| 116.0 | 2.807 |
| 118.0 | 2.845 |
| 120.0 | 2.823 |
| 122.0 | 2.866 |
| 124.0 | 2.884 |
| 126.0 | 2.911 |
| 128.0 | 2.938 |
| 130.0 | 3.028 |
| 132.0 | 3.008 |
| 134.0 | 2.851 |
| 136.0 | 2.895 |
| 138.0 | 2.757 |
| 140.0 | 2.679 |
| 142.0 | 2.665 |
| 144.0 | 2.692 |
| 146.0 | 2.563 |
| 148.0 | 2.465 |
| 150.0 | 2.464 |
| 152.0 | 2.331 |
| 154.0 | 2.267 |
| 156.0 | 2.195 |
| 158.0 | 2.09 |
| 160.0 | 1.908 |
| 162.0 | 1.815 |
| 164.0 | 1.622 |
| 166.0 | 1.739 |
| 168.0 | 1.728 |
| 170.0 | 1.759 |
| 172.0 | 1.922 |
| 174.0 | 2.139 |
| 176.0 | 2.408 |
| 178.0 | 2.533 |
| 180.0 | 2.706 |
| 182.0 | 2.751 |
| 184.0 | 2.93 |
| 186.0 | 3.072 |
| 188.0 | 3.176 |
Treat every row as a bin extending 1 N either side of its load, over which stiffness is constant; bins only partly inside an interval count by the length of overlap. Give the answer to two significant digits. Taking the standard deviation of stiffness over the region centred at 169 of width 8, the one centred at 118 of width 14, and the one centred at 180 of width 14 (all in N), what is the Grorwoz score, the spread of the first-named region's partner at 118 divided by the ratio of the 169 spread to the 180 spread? 0.18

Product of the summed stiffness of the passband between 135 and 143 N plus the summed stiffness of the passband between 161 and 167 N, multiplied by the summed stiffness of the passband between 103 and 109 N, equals 104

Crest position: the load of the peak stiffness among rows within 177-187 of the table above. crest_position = 186.0 N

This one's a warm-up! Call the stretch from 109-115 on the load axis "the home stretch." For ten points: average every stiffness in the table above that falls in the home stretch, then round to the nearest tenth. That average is 2.7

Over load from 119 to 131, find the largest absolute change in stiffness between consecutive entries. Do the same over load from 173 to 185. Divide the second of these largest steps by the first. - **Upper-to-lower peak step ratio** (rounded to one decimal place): 3.0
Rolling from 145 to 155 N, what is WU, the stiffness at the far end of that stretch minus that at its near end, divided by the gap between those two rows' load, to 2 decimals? -0.04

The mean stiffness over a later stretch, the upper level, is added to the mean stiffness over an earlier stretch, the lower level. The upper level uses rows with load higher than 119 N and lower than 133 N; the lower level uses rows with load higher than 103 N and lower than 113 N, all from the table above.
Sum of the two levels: 5.23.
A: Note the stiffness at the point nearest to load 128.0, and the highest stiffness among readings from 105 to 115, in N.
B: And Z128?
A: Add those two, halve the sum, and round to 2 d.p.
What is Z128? 2.90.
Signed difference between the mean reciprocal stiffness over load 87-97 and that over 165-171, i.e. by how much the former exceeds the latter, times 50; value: -11.6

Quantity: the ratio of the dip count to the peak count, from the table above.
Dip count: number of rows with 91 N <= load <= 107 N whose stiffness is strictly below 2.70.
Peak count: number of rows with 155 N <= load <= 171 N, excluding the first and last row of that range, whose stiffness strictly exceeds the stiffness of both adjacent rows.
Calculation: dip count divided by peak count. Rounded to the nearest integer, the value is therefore 2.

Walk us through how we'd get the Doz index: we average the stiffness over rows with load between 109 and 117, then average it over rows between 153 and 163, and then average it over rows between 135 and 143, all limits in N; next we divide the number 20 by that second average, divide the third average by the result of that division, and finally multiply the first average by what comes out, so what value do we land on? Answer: 0.76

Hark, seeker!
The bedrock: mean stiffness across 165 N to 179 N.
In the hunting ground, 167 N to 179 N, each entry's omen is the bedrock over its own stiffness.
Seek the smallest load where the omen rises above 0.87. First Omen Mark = 168.0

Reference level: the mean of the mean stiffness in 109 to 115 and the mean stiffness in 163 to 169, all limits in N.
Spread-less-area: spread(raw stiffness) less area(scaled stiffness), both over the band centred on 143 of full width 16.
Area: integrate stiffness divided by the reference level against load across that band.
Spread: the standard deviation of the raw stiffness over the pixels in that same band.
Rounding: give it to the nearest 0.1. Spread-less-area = -19.3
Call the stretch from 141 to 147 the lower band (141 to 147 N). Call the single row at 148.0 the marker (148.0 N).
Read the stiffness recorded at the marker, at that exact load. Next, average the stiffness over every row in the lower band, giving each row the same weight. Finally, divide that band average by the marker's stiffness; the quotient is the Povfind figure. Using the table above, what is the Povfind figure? 1.07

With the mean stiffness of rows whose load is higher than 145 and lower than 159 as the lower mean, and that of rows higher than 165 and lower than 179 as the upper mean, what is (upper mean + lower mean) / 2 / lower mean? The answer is 0.93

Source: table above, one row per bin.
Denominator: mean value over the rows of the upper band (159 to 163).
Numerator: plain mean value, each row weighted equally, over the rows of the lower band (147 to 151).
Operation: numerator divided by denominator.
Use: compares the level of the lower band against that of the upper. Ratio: 1.32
